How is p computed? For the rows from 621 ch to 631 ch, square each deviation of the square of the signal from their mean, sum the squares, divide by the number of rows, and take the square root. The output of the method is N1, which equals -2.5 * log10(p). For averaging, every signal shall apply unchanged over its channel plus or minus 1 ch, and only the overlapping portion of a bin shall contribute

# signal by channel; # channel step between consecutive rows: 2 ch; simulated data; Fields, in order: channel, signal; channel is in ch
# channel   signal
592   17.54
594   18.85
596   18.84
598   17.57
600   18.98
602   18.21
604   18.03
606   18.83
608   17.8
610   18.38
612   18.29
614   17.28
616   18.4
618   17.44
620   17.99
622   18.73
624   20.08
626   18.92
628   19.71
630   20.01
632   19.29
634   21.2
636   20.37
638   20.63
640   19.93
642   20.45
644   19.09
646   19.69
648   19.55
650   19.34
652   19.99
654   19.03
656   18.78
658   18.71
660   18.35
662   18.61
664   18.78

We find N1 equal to -3.34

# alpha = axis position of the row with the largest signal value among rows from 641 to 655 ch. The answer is 642 ch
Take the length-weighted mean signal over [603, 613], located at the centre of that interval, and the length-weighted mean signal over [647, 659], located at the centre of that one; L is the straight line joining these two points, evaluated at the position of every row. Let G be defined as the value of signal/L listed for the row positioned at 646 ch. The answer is 1.03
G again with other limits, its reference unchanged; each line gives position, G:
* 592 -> 0.98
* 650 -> 1.01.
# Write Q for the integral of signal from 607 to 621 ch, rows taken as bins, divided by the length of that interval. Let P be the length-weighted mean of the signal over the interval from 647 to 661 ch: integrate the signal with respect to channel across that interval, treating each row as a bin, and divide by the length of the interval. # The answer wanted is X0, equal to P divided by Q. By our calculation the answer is 1.07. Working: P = 19.1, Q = 17.9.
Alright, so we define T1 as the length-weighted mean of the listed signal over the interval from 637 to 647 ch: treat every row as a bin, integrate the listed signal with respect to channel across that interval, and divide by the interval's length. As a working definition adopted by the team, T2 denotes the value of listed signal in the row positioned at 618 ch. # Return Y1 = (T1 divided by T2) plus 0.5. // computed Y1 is 1.64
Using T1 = 20.0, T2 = 17.44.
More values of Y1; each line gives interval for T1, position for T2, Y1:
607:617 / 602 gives 1.49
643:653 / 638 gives 1.45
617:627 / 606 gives 1.49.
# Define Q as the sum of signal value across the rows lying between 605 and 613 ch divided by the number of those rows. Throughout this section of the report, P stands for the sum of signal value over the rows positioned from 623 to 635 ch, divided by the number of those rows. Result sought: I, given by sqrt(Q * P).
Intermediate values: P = 19.9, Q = 18.3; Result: 19.1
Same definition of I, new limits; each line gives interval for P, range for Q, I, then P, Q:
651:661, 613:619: 18.3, 19.0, 17.7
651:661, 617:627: 18.8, 19.0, 18.6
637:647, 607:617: 19.0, 20.0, 18.0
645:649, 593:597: 19.2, 19.6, 18.8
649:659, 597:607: 18.7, 19.2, 18.3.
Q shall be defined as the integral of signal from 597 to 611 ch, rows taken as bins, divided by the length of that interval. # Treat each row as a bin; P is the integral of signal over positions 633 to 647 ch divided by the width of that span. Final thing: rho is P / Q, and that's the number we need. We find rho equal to 1.11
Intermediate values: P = 20.2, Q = 18.3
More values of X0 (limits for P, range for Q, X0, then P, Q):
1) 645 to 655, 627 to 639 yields 0.97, 19.5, 20.2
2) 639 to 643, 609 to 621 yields 1.12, 20.2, 18.0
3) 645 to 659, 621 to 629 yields 1.00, 19.3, 19.4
